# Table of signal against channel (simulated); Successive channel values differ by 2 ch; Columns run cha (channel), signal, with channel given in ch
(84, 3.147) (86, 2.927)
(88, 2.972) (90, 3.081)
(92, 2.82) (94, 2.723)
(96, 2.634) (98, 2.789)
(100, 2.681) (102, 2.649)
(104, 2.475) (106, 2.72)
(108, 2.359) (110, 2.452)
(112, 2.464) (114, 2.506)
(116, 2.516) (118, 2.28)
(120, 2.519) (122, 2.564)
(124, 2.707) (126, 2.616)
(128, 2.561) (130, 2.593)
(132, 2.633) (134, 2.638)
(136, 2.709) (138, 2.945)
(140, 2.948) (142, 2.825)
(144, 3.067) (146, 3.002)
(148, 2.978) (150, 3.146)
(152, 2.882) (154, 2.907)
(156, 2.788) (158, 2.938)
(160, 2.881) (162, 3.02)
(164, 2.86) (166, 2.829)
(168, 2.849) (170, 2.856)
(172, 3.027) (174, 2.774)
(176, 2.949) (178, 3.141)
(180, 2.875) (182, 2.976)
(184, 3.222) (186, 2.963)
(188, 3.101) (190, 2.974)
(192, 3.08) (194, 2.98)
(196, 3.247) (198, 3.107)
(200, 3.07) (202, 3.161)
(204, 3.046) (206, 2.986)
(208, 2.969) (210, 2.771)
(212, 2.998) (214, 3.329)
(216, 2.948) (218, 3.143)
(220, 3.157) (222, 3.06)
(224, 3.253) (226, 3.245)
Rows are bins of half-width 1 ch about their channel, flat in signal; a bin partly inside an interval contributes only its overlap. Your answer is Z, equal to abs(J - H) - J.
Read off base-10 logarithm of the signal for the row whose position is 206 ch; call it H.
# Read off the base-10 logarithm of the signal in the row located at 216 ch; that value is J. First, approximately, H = 0.48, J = 0.4695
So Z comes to -0.464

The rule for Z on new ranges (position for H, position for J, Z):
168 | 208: -0.455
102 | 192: -0.423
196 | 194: -0.437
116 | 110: -0.378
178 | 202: -0.497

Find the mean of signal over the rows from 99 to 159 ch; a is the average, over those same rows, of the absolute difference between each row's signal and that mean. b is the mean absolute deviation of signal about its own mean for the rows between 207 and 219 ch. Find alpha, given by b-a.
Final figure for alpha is -0.04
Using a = 0.182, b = 0.14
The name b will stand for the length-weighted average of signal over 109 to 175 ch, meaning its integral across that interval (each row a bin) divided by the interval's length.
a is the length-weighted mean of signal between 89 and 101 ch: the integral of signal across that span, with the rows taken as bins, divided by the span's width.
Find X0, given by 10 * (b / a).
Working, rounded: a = 2.79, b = 2.8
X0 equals 9.9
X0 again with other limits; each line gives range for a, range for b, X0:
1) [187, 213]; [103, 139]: 8.5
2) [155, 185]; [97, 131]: 8.7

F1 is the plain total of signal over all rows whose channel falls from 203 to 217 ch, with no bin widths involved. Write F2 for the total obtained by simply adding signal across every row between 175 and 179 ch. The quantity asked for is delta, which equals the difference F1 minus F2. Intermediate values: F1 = 21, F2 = 6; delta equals 15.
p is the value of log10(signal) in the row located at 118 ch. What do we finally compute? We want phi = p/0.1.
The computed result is 3.6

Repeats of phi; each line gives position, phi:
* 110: 3.9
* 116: 4.0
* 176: 4.7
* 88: 4.7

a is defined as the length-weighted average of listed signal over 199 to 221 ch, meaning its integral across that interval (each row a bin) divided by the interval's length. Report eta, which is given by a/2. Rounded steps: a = 3.05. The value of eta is 1.53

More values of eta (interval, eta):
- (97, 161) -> 1.36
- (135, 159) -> 1.46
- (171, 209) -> 1.52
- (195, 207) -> 1.55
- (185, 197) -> 1.53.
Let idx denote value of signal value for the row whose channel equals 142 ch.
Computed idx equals 2.825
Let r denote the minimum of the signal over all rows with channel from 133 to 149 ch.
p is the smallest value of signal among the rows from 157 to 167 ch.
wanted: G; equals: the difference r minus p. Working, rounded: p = 2.829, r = 2.638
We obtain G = -0.19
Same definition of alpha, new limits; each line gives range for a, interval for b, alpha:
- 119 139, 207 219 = 0.06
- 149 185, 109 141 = 0.02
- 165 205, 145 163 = -0.03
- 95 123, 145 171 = -0.04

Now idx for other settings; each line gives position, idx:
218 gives 3.143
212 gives 2.998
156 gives 2.788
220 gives 3.157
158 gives 2.938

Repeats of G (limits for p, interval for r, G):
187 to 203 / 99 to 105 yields -0.50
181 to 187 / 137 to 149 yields -0.14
